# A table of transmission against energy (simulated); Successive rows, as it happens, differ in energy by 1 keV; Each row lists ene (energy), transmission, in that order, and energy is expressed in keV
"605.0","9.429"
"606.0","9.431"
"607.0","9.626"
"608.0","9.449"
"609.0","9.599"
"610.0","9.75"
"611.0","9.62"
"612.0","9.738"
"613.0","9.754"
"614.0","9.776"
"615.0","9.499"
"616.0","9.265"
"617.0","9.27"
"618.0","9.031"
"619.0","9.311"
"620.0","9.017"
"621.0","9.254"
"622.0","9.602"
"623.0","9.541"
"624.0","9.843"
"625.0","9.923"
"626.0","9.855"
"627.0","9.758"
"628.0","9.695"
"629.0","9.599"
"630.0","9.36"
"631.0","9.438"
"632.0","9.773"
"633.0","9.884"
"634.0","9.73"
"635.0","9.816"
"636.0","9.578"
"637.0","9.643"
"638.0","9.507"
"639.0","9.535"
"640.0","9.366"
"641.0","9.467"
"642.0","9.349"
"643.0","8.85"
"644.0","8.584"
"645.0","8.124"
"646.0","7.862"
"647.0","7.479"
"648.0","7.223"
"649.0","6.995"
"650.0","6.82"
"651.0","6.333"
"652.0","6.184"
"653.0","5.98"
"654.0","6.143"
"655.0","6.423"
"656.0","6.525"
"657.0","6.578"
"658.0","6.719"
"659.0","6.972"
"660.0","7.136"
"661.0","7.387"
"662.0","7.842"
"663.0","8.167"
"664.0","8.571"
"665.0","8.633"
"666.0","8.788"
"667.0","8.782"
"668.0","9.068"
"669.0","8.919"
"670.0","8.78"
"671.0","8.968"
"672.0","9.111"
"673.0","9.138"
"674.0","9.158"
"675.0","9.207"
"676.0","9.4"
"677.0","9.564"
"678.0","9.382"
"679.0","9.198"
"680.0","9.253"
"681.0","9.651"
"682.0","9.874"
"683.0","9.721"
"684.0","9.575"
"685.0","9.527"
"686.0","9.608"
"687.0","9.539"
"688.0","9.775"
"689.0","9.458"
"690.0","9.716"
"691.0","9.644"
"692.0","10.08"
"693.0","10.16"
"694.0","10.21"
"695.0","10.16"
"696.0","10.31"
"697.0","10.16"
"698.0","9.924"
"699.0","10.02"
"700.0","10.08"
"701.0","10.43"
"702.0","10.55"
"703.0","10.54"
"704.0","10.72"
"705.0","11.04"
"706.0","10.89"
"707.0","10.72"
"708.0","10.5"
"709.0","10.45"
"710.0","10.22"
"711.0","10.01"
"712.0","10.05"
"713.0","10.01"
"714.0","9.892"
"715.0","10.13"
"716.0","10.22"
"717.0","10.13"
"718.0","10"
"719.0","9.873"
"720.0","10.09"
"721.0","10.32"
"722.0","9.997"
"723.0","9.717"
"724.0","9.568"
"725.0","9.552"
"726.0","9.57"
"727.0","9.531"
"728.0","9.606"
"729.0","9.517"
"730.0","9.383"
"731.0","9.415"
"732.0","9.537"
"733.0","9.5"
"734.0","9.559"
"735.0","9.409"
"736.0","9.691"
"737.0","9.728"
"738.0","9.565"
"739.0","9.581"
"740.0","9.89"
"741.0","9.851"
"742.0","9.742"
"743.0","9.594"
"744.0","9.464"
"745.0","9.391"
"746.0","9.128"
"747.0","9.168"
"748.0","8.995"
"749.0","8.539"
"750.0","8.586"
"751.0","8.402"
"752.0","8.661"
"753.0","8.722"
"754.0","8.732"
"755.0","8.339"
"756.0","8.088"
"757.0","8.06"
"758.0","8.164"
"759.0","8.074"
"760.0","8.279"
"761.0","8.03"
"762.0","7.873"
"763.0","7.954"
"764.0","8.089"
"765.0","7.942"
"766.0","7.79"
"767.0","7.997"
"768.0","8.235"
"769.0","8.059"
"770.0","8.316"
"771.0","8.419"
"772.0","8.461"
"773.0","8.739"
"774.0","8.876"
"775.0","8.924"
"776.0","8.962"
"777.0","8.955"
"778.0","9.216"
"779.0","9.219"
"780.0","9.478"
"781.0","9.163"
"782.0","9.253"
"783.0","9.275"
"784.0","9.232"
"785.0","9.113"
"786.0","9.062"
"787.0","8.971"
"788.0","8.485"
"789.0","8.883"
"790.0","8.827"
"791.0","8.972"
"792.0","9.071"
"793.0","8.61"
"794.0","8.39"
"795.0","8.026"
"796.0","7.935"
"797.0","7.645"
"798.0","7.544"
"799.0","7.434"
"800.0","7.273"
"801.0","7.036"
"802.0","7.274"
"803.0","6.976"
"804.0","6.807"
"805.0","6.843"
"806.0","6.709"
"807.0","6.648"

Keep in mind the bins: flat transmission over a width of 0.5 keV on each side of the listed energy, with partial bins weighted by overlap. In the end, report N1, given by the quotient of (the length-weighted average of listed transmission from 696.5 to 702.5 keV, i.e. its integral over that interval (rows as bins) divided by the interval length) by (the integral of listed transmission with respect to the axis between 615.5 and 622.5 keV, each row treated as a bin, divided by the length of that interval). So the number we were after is 1.10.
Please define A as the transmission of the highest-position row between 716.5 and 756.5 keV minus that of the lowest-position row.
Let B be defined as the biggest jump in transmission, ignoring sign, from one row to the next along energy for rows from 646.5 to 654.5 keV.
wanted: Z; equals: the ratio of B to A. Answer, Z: -0.24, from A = -2.0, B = 0.487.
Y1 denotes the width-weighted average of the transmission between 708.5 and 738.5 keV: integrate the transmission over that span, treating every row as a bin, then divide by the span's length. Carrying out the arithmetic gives 9.8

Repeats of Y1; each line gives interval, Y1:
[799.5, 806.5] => 7.0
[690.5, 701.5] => 10.1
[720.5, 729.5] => 9.7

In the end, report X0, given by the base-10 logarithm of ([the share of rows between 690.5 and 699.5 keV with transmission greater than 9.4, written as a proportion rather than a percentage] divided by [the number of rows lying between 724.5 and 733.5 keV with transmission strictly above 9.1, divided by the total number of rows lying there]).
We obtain 0.000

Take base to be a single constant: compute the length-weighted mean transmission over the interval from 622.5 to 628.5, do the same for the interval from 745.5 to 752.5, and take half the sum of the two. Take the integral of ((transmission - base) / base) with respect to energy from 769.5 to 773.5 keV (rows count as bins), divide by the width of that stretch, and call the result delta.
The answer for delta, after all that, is -0.09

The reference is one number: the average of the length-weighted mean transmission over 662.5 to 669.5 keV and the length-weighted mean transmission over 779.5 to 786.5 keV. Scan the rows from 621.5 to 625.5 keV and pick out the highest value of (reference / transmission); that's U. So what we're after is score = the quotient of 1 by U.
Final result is 1.06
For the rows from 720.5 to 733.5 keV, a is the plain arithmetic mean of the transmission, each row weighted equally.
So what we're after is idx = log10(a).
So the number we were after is 0.98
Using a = 9.6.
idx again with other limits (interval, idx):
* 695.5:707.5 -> 1.02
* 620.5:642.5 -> 0.98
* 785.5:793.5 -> 0.95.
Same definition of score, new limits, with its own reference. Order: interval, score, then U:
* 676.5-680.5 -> 1.03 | 0.97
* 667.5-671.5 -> 0.98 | 1.02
